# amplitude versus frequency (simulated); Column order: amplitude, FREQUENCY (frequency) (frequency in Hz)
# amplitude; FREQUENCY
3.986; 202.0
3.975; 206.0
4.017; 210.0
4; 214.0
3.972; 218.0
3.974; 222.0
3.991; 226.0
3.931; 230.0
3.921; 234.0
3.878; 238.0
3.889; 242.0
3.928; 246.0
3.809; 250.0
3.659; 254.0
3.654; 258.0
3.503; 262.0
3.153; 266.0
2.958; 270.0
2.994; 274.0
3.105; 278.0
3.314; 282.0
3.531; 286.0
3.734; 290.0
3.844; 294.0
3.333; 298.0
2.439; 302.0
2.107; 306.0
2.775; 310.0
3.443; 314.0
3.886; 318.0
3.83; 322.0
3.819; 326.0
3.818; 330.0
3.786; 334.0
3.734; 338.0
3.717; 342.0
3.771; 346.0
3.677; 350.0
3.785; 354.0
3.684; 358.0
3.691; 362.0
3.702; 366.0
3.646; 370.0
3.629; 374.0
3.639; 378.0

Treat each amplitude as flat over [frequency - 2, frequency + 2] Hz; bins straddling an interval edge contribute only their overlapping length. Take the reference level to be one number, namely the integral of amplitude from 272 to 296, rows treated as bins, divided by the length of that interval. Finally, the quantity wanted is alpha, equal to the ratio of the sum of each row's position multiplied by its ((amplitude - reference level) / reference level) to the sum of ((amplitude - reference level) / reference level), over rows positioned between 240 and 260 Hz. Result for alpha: 248.4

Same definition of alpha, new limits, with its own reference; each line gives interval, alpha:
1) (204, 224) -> 213.9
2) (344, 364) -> 353.6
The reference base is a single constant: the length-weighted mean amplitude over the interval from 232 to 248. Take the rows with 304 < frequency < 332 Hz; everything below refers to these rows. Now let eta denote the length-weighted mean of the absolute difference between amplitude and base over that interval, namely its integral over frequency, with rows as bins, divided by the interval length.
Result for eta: 0.52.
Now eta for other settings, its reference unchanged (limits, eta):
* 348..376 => 0.22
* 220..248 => 0.04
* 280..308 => 0.72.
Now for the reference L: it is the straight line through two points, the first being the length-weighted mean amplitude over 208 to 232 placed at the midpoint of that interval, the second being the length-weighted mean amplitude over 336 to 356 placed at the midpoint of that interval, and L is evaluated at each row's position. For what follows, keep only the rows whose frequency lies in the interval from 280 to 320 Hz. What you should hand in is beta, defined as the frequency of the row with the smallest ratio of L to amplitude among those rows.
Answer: 318.0 Hz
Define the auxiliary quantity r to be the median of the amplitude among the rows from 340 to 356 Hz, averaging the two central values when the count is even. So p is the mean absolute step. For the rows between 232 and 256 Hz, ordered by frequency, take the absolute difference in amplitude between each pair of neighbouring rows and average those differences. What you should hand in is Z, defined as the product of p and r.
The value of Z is 0.27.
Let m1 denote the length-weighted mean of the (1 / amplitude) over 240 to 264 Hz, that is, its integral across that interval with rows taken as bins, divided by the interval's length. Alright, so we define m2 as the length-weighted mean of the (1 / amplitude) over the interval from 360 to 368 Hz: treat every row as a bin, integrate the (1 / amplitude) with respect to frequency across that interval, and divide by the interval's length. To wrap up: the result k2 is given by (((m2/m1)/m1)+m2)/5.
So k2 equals 0.81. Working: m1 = 0.27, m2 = 0.271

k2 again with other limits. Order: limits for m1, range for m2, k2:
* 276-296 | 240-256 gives 0.69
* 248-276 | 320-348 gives 0.65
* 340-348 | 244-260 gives 0.80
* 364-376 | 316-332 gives 0.75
